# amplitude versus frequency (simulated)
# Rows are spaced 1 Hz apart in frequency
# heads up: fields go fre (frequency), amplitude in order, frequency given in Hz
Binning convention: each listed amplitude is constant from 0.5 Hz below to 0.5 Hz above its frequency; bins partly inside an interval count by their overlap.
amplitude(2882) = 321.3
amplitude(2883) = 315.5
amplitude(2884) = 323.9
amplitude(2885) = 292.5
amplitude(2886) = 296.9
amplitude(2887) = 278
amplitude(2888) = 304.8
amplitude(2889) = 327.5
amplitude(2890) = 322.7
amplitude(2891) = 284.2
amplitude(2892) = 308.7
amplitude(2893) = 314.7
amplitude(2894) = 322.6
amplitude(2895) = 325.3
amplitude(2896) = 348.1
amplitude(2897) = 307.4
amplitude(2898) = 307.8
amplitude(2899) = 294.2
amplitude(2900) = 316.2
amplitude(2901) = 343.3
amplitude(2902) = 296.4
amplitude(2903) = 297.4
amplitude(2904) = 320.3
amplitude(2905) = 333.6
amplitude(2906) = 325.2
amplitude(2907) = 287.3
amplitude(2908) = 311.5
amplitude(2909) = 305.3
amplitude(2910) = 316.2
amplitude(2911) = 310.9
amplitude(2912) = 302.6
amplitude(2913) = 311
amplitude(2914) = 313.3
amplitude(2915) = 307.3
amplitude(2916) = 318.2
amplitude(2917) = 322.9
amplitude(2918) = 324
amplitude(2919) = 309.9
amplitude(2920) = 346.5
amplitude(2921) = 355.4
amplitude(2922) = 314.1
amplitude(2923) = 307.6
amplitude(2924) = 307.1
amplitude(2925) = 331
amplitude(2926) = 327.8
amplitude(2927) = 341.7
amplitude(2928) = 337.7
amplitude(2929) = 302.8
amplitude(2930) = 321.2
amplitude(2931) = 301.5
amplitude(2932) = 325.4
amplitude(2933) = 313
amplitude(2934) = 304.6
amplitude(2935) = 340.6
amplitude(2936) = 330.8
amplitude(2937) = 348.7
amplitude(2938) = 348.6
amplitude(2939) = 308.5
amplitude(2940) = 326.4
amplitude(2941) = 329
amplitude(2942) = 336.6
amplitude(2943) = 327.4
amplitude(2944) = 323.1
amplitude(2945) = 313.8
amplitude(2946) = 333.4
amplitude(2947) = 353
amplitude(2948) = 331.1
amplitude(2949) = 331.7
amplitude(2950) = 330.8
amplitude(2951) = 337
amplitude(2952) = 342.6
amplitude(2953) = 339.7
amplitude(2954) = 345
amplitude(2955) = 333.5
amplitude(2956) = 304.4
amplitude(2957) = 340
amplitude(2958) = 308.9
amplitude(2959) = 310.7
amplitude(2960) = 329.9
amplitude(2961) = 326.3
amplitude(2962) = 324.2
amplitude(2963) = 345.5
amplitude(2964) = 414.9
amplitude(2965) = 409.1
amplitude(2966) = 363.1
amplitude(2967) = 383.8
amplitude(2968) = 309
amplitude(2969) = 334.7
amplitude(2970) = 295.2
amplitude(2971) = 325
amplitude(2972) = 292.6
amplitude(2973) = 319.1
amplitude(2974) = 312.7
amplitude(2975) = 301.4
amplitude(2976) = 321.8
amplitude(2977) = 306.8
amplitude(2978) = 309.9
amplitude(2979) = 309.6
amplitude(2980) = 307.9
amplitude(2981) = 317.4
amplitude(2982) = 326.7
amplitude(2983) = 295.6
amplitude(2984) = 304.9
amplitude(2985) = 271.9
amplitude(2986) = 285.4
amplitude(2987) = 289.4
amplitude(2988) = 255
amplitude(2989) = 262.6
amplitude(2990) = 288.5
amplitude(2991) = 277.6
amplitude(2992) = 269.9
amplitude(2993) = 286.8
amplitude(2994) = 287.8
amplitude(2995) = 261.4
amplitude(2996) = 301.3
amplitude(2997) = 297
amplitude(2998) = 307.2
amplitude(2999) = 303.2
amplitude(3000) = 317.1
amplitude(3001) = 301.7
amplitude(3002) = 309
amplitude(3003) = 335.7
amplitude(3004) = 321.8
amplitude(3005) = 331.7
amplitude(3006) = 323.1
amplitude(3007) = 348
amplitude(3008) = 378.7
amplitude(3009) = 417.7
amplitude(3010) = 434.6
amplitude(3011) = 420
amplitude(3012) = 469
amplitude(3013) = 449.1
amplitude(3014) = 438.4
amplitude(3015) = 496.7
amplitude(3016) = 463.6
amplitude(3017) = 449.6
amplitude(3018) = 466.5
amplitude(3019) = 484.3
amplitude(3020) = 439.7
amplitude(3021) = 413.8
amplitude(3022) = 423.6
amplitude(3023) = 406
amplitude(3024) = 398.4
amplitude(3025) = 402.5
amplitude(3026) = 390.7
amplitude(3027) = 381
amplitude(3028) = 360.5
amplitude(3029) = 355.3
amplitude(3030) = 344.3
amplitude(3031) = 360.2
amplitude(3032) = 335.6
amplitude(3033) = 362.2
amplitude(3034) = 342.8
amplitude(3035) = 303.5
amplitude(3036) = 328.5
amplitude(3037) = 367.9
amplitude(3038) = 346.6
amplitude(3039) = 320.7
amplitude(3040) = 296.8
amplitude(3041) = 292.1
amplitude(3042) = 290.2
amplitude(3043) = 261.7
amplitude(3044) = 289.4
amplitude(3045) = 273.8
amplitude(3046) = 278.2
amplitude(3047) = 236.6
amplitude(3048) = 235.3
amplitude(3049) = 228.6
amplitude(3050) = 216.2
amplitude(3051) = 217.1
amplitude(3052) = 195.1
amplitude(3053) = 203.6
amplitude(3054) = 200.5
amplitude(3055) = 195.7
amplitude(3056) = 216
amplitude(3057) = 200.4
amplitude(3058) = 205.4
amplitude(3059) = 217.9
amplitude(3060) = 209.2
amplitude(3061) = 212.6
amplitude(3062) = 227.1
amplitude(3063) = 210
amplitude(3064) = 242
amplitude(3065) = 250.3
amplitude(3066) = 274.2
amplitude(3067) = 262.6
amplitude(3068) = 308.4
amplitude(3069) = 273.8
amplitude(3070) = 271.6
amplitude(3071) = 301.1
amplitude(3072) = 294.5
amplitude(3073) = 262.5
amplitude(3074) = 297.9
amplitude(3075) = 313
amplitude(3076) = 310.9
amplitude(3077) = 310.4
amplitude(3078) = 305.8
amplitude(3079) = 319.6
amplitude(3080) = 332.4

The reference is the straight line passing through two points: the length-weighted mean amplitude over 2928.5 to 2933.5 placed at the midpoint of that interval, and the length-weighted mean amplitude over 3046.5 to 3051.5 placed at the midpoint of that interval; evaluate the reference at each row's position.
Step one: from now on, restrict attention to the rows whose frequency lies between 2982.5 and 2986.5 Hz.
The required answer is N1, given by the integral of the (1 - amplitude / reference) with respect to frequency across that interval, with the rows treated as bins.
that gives -0.2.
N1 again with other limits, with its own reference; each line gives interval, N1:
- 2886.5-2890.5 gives 0.4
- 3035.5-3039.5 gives -1.8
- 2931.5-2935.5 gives -0.1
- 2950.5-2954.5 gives -0.6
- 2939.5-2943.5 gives -0.3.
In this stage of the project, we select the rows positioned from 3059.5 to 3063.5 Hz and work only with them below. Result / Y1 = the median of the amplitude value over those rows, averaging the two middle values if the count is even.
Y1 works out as 211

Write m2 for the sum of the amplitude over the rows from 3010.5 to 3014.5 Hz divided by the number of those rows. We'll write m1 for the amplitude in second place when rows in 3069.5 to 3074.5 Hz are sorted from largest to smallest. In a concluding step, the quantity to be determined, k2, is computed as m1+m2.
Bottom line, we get 742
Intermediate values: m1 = 297.9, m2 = 444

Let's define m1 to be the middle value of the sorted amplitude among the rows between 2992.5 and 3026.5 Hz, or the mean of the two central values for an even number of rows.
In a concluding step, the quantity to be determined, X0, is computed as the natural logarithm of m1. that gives 5.98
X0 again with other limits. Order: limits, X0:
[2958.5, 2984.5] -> 5.76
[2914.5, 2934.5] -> 5.77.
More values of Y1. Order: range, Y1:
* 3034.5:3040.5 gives 325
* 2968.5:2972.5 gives 310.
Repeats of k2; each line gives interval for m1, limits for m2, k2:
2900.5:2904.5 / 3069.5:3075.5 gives 610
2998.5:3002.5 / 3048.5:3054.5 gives 519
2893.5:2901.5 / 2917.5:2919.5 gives 660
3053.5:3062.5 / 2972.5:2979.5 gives 530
